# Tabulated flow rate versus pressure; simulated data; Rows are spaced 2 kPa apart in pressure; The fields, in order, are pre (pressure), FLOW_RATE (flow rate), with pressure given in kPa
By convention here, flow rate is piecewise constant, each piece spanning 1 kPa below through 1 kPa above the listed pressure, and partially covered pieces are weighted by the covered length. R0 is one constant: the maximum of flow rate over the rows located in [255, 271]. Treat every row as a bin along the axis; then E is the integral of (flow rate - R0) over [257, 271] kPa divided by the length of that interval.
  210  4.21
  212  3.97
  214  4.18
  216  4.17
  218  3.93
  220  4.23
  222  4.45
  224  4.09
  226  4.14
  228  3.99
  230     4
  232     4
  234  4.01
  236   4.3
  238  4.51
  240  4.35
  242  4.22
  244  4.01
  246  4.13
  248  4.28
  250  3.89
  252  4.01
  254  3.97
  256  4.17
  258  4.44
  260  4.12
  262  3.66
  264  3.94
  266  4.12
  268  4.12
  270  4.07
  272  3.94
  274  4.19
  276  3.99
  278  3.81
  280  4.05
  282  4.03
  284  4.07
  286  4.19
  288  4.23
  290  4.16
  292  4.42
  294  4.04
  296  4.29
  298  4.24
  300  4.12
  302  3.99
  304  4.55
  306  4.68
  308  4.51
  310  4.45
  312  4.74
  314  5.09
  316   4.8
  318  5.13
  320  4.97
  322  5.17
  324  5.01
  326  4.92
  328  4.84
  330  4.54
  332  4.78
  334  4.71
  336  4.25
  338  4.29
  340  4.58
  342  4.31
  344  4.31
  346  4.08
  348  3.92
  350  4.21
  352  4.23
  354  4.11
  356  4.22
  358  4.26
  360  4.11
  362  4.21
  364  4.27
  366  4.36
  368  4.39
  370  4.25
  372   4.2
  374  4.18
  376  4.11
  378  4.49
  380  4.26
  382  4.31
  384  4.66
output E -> -0.37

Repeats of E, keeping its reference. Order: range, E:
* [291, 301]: -0.22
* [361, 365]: -0.20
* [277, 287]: -0.41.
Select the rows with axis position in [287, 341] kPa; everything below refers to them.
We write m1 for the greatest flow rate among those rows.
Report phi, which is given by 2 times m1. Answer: 10.3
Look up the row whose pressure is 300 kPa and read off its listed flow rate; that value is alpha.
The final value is 4.12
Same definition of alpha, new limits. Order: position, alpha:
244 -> 4.01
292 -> 4.42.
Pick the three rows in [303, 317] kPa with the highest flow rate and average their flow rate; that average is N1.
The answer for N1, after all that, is 4.88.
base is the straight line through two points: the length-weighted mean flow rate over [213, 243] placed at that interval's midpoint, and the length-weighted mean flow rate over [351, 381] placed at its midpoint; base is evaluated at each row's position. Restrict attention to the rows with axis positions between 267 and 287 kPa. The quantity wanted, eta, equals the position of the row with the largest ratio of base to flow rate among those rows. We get 278 kPa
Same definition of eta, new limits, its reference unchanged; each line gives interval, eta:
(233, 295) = 262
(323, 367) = 348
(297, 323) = 302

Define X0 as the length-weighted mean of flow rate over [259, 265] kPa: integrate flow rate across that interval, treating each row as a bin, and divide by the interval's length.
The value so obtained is 3.91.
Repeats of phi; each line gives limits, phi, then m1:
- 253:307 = 9.4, 4.68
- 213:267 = 9.0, 4.51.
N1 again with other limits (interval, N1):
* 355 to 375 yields 4.34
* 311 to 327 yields 5.13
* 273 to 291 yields 4.20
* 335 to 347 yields 4.40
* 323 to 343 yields 4.92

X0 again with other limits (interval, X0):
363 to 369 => 4.34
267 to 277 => 4.06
